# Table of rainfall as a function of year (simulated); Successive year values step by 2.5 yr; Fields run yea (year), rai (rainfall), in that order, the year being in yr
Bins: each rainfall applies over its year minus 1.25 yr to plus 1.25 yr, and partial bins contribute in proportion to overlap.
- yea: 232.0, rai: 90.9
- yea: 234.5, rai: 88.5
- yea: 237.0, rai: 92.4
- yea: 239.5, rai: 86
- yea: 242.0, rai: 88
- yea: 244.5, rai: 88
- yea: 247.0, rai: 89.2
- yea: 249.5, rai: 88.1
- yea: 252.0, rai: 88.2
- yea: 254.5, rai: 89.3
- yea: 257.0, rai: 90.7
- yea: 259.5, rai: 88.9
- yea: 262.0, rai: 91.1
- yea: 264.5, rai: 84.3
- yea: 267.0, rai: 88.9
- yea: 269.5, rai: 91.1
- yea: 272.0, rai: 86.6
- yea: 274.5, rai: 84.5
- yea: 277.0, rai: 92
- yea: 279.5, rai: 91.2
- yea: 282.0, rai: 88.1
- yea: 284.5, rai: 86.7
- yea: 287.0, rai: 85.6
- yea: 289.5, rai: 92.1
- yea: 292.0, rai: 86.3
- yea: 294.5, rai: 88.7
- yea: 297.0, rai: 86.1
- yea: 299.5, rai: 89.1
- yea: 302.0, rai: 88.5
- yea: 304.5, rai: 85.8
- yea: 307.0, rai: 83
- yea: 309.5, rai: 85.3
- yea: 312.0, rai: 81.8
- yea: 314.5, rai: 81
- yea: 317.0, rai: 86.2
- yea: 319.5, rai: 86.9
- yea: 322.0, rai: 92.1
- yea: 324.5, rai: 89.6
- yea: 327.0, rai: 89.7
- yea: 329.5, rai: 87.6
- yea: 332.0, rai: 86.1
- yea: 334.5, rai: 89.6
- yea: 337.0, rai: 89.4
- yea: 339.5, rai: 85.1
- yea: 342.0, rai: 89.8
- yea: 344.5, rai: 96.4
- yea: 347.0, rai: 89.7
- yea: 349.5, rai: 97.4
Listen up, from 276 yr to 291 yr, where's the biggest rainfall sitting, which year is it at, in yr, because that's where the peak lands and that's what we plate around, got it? 289.5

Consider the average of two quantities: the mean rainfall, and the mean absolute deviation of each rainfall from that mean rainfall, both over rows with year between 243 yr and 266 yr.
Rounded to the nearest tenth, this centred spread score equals 45.0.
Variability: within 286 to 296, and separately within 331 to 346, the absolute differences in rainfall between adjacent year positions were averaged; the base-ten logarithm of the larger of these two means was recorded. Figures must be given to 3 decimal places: 0.690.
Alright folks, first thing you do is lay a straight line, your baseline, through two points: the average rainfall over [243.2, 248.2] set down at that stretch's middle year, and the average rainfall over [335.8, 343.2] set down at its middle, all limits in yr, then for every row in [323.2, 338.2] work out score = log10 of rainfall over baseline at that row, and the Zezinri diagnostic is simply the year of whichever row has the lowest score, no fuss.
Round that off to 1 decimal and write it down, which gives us 332.0 yr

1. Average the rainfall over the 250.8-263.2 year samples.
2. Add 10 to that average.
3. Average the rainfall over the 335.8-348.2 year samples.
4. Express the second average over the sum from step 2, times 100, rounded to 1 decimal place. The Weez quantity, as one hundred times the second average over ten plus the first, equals 90.4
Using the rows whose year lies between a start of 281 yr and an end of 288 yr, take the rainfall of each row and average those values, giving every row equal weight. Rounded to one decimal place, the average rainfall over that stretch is 86.8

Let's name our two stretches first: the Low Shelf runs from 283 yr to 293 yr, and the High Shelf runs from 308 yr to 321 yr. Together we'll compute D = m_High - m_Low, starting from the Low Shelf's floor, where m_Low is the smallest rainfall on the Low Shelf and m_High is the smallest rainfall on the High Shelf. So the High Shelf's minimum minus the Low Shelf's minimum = -5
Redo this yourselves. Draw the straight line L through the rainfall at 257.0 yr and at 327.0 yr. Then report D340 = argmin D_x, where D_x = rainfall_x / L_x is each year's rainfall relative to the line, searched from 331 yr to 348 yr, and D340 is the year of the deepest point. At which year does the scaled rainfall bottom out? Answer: 339.5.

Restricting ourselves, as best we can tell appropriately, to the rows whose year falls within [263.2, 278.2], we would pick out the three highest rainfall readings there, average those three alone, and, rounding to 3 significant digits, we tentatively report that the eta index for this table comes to 90.7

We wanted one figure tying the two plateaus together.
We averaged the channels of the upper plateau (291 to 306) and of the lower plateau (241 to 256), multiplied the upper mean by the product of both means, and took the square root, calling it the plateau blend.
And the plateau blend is 822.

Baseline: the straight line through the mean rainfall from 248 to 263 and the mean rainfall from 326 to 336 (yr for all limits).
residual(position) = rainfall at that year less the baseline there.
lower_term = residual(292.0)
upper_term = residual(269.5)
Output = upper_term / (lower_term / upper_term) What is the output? -1.5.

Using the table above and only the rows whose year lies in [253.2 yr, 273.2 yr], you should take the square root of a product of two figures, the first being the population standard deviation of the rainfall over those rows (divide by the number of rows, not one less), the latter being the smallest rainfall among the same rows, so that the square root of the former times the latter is 13.7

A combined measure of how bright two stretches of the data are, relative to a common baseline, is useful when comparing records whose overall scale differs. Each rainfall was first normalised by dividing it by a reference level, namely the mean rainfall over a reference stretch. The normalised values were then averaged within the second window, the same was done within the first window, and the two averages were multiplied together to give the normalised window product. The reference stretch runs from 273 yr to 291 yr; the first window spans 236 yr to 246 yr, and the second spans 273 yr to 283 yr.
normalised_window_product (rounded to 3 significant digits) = 1.00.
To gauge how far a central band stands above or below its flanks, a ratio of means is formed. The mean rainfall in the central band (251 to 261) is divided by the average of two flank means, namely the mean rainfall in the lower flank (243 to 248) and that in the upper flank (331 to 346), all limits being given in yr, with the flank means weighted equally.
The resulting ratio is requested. 1.00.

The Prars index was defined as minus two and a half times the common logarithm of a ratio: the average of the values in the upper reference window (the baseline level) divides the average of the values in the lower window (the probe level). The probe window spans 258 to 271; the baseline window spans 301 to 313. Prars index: -0.050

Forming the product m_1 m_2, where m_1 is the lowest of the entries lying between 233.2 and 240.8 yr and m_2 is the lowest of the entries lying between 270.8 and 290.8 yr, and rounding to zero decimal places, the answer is 7267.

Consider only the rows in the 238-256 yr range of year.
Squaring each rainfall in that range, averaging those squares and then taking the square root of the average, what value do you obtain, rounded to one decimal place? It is 88.1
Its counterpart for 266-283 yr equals 89.0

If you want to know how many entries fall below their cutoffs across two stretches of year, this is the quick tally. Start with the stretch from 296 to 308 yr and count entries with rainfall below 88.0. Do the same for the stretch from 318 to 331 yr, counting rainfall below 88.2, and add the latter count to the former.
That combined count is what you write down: 5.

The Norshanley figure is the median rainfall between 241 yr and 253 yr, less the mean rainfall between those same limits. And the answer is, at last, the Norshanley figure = -0.2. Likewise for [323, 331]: 0.6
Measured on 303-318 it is 0.3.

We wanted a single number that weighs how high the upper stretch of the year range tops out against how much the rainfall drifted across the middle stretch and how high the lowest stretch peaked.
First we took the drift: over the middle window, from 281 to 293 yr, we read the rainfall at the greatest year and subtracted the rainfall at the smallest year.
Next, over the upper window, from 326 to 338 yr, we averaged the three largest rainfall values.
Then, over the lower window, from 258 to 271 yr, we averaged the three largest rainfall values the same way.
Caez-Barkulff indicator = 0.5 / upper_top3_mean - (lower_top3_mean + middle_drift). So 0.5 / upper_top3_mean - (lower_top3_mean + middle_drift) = -88.6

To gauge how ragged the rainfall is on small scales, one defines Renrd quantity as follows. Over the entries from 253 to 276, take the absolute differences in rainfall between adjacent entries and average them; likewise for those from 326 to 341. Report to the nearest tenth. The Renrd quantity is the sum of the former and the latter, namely 5.5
